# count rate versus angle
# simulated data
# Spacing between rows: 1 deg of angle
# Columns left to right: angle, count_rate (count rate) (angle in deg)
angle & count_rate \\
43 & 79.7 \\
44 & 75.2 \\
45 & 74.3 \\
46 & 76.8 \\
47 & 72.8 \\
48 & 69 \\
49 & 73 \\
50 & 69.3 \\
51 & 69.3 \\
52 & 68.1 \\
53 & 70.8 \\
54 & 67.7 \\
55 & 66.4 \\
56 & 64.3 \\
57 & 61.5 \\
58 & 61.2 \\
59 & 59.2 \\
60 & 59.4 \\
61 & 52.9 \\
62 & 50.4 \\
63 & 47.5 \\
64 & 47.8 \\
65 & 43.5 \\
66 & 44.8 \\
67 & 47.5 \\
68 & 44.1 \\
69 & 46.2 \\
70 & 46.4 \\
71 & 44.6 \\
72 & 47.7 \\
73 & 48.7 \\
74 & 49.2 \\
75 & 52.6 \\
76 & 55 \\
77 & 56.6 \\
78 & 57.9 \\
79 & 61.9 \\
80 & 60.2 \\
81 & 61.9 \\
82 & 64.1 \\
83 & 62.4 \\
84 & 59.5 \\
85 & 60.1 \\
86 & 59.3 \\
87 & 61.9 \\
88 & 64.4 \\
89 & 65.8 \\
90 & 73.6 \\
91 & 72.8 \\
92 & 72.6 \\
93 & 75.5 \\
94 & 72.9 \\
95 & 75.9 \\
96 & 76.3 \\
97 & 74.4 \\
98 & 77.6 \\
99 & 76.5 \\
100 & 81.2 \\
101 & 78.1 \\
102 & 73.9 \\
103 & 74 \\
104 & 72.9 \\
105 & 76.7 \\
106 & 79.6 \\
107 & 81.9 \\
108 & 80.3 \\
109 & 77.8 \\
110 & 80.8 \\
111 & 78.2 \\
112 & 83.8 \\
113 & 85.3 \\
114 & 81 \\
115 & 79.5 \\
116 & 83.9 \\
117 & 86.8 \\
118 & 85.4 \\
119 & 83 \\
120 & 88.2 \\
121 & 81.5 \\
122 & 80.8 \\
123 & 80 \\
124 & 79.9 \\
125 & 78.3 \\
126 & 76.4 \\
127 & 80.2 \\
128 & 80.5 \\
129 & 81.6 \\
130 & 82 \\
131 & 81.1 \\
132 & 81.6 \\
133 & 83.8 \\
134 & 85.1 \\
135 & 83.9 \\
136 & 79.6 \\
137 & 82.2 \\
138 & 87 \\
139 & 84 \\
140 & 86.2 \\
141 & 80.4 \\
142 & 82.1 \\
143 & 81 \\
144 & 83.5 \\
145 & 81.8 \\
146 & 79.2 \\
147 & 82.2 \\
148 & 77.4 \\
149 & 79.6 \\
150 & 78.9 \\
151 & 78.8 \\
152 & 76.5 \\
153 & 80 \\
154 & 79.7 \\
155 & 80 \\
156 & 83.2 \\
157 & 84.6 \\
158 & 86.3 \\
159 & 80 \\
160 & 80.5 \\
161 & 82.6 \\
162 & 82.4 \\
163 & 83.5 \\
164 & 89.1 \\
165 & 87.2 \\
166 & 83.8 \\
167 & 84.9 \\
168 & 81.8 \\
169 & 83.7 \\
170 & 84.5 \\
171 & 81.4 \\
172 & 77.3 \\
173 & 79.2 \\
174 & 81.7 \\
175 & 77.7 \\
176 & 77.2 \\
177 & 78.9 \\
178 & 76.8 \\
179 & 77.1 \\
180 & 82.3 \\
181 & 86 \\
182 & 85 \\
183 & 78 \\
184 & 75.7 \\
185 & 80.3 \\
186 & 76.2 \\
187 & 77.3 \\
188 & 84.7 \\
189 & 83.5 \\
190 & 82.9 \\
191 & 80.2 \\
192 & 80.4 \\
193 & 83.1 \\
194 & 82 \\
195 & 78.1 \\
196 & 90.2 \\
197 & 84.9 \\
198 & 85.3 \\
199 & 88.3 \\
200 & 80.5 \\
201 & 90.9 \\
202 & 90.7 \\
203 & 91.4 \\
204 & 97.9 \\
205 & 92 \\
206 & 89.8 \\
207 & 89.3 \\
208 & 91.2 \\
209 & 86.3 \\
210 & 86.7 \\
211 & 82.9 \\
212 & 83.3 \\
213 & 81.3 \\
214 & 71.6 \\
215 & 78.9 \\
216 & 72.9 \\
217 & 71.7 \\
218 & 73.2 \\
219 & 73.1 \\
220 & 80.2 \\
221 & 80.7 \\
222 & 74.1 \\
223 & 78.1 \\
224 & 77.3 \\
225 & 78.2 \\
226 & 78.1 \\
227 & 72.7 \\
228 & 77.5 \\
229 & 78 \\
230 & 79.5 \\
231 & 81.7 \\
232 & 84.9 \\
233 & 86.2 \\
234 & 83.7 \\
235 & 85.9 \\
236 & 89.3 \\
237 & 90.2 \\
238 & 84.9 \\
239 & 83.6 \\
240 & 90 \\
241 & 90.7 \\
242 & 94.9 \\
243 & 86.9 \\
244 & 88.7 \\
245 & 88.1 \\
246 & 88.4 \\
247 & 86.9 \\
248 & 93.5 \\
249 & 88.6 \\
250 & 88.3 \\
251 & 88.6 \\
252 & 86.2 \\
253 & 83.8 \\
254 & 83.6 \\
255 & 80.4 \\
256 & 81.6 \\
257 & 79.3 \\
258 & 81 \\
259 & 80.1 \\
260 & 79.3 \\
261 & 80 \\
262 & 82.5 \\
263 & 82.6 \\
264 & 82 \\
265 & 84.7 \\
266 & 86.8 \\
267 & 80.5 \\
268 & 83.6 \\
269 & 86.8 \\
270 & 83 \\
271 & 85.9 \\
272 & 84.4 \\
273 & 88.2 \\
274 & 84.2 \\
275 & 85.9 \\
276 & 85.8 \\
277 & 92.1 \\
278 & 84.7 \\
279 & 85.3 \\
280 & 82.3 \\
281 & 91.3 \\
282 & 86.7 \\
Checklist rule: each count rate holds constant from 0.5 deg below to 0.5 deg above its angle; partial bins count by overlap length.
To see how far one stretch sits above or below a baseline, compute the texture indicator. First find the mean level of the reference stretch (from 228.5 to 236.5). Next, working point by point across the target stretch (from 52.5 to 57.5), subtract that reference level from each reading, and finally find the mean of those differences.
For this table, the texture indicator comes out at -18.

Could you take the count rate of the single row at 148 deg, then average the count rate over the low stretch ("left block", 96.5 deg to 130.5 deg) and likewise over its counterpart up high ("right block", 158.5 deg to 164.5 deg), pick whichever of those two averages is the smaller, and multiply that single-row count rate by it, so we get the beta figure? 6197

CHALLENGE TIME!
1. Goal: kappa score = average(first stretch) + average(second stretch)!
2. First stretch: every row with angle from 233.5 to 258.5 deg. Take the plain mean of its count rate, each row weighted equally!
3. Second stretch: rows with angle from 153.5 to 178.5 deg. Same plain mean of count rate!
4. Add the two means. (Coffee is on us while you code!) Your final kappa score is 169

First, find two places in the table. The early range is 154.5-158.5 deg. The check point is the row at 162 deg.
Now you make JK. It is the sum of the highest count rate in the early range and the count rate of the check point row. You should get 169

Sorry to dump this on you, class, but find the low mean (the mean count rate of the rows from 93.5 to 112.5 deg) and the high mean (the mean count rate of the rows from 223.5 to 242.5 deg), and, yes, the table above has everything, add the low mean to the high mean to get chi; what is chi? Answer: 161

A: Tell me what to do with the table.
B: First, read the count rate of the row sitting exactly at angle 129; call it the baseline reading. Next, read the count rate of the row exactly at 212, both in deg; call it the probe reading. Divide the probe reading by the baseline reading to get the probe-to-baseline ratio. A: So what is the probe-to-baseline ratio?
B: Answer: 1.02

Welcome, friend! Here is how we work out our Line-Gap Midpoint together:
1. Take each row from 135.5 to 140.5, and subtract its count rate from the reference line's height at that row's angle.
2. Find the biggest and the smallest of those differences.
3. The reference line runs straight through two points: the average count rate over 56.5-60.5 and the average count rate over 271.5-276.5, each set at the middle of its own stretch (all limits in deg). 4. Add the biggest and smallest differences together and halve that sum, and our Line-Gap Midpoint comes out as -14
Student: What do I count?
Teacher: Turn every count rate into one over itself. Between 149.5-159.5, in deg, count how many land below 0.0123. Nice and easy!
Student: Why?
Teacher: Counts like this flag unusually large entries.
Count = 3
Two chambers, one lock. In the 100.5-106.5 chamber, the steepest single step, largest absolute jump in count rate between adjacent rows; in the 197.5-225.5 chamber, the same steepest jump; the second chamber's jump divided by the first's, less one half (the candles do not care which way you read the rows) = 2.0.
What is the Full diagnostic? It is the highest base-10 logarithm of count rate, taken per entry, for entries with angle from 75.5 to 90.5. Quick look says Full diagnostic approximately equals 1.87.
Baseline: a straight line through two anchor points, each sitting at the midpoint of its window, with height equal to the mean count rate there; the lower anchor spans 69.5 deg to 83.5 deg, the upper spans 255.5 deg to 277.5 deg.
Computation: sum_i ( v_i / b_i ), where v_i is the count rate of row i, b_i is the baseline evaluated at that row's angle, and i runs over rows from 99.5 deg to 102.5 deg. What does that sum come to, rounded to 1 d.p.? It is 4.0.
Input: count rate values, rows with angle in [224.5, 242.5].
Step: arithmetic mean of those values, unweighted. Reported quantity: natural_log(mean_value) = 4.43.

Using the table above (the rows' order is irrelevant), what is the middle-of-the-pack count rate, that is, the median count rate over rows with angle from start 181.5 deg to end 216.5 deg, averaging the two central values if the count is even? 83.3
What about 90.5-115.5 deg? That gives 77.6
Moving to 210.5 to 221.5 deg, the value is 78.9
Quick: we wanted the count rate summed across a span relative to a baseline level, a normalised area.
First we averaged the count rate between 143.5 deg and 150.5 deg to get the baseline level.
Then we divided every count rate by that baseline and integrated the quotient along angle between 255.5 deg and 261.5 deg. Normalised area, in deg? 6.0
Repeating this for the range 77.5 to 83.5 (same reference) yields 4.6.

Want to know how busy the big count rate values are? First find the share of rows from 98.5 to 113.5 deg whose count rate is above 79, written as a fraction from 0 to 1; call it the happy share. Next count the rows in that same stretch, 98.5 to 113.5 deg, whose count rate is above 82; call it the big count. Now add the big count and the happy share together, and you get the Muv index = 2.5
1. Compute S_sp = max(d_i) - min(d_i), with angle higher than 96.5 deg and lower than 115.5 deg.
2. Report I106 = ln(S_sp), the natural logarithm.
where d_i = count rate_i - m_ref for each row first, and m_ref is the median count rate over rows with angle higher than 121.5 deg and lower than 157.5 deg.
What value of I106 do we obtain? 2.52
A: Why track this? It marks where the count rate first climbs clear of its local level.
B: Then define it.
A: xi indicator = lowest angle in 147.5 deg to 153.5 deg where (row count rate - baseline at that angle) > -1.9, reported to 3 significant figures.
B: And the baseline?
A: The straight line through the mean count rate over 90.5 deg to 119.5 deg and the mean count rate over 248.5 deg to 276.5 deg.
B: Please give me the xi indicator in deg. 149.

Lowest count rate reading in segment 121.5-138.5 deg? 76.4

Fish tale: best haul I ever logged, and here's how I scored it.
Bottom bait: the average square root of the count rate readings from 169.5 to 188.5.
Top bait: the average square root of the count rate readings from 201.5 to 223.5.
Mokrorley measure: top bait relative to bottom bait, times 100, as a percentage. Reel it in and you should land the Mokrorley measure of 102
